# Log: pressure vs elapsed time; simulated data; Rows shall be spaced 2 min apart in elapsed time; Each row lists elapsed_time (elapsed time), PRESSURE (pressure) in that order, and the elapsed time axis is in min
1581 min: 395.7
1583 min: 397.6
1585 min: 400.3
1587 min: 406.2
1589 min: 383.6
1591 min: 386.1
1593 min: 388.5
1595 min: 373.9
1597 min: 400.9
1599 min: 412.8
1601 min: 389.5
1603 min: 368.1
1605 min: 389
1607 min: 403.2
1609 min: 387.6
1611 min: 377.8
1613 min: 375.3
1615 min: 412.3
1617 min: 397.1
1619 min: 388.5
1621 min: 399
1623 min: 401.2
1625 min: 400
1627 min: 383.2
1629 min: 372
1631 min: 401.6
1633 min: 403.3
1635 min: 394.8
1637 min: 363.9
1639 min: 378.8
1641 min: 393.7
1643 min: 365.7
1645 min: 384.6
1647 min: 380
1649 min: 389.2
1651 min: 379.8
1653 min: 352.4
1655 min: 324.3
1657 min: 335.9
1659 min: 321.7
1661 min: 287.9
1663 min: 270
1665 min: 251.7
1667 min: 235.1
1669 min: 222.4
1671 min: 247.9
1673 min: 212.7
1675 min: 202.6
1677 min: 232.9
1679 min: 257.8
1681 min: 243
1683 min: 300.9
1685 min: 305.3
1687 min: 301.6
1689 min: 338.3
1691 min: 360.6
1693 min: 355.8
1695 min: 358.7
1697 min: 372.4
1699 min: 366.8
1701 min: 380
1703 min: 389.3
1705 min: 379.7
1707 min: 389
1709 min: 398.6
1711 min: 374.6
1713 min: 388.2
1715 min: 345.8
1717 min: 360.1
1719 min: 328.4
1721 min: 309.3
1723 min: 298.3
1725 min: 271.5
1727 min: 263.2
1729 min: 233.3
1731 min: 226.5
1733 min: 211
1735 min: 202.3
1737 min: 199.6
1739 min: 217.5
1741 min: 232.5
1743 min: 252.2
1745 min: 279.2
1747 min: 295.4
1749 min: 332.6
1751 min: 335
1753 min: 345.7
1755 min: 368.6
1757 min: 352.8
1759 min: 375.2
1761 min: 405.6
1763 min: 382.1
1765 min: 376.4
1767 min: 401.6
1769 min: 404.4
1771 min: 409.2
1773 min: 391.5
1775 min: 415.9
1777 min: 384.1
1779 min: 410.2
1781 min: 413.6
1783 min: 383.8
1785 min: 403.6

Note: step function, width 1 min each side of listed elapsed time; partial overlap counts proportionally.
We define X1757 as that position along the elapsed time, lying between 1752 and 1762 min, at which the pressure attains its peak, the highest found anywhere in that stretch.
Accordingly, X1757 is 1761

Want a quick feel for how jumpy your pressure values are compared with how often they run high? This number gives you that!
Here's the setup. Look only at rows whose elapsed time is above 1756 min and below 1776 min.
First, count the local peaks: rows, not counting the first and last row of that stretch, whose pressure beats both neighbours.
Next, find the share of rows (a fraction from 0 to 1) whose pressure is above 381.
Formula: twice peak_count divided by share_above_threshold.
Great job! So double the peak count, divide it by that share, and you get 6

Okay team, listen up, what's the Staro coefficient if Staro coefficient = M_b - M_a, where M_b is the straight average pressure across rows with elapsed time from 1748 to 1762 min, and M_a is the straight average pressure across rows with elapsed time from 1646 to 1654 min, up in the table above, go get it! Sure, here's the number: -16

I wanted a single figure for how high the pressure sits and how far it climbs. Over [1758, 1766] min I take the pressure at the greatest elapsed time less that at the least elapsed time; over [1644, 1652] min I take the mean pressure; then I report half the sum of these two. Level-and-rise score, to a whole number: 192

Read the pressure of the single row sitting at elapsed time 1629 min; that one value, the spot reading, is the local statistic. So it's 372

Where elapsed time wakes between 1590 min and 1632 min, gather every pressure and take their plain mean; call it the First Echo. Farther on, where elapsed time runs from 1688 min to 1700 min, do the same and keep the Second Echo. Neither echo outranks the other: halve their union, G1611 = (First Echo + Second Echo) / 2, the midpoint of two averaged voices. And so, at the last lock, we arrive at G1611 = 375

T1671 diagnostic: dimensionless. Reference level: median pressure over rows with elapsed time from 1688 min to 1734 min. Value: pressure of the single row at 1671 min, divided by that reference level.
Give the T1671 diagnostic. 0.69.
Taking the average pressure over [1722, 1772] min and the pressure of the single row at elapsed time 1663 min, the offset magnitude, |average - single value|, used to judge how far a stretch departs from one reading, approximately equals 37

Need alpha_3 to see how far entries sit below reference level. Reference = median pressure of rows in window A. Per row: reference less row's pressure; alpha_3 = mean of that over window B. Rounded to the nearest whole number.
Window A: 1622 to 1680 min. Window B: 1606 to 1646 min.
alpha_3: -25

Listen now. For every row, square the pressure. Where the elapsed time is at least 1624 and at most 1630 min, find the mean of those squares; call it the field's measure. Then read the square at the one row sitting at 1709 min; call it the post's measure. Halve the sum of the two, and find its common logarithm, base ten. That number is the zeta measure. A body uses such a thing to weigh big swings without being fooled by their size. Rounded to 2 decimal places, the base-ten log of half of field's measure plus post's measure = 5.19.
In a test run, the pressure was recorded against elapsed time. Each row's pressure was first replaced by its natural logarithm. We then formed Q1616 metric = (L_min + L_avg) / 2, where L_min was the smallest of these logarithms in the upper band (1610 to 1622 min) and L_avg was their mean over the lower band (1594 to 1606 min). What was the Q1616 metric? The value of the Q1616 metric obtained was 5.95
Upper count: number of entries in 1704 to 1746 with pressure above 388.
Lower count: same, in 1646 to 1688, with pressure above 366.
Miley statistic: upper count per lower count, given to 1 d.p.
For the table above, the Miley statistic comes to 1.0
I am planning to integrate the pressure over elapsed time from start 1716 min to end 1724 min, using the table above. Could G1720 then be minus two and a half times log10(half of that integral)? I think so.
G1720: -7.78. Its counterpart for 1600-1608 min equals -7.98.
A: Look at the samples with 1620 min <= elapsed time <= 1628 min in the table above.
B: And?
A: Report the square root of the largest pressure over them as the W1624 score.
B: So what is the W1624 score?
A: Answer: 20.0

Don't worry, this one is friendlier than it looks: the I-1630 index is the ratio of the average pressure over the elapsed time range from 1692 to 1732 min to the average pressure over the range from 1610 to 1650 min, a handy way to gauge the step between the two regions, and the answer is 0.87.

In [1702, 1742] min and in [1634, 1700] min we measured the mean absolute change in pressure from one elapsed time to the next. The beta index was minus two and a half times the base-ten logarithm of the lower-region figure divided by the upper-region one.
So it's -0.1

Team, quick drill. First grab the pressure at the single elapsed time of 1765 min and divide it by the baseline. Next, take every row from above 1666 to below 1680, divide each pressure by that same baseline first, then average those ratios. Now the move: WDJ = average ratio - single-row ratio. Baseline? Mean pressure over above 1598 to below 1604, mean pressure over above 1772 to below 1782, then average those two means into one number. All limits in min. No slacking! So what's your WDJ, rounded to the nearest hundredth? -0.37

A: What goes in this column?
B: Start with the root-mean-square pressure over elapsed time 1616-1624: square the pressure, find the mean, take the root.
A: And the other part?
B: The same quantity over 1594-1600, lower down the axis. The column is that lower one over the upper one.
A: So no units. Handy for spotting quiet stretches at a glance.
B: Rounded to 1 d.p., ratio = 1.0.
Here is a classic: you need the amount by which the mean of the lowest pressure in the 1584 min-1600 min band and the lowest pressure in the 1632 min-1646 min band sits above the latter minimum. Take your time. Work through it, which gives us 5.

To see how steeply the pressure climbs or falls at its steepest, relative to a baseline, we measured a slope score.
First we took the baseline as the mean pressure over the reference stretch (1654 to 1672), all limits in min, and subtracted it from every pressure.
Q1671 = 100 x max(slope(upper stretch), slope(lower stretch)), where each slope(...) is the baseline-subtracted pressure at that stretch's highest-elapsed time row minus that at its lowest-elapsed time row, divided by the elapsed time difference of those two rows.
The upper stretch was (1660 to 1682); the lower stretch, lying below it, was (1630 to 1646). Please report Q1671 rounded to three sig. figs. -121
